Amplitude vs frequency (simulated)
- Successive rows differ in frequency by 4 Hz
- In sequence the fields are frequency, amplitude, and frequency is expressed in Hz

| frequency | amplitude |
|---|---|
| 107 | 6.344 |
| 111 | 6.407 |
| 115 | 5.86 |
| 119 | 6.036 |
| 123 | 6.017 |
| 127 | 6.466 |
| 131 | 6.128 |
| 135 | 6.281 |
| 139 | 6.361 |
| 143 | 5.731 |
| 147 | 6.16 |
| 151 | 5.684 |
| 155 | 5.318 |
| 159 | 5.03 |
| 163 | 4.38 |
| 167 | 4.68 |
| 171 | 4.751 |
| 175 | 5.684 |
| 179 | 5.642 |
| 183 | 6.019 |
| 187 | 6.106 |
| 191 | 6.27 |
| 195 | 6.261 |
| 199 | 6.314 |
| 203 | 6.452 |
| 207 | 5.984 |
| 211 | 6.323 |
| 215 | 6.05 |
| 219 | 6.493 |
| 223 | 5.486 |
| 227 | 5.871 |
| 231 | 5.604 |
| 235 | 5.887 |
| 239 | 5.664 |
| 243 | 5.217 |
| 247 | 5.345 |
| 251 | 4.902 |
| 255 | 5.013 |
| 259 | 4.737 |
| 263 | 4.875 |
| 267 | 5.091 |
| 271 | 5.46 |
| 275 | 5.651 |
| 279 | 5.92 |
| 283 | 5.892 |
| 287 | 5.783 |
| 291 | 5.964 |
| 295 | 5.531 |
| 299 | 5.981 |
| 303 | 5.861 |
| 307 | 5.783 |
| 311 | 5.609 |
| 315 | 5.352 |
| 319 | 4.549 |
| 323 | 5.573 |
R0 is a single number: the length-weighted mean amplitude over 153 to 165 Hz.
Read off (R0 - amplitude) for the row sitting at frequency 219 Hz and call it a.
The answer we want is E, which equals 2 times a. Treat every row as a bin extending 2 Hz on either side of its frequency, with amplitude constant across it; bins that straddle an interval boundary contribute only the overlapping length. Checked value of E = -3.2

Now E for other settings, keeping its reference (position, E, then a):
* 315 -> -0.9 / -0.4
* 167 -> 0.5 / 0.2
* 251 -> 0.0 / 0.0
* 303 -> -1.9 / -1.0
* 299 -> -2.1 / -1.1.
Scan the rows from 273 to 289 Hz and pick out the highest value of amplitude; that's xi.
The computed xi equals 5.92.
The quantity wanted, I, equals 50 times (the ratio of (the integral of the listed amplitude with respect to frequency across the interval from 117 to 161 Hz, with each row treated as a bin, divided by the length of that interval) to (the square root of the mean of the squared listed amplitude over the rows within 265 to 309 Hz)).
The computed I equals 51.8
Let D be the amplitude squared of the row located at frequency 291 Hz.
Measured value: 36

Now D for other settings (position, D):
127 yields 42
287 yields 33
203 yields 42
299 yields 36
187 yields 37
